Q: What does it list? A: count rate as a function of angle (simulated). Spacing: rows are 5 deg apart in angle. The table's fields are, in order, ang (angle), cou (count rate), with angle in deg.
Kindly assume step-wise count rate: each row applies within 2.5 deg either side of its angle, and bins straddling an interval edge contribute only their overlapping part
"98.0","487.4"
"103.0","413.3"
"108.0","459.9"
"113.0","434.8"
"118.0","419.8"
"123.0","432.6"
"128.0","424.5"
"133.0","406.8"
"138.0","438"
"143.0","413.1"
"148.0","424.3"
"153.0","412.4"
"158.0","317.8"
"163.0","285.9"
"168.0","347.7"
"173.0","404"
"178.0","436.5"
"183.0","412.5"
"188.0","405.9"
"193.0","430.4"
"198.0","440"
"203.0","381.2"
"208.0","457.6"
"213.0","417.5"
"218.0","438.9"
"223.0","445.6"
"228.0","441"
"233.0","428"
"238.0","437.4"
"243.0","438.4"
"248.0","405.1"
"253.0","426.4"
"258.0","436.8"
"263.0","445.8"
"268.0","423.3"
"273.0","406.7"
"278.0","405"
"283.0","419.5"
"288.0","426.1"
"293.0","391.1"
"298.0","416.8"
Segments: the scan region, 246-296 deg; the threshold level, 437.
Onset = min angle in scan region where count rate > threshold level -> 263.0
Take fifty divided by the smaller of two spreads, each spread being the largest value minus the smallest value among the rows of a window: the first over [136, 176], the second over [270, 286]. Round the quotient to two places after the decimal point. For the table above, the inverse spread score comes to 3.45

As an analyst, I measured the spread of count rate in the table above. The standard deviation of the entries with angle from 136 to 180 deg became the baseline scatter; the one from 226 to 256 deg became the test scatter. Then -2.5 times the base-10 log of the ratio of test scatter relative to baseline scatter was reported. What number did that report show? 1.6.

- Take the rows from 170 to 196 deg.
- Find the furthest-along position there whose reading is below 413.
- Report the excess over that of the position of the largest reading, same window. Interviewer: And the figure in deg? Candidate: -10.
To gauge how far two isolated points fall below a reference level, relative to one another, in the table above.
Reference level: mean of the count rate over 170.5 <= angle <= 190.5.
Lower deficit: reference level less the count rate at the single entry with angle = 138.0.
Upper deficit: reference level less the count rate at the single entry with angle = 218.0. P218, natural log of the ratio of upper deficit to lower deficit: 0.0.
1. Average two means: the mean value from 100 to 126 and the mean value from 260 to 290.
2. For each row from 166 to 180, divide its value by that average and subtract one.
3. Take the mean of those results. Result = -0.072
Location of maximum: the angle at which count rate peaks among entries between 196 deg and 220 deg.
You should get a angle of 208.0 deg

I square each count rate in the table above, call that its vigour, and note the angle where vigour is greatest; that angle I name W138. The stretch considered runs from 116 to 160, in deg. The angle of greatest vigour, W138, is 138.0 deg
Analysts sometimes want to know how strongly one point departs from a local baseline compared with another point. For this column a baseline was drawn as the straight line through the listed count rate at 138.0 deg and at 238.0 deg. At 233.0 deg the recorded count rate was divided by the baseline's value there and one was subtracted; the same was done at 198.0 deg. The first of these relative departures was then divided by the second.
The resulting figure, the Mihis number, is -4.0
